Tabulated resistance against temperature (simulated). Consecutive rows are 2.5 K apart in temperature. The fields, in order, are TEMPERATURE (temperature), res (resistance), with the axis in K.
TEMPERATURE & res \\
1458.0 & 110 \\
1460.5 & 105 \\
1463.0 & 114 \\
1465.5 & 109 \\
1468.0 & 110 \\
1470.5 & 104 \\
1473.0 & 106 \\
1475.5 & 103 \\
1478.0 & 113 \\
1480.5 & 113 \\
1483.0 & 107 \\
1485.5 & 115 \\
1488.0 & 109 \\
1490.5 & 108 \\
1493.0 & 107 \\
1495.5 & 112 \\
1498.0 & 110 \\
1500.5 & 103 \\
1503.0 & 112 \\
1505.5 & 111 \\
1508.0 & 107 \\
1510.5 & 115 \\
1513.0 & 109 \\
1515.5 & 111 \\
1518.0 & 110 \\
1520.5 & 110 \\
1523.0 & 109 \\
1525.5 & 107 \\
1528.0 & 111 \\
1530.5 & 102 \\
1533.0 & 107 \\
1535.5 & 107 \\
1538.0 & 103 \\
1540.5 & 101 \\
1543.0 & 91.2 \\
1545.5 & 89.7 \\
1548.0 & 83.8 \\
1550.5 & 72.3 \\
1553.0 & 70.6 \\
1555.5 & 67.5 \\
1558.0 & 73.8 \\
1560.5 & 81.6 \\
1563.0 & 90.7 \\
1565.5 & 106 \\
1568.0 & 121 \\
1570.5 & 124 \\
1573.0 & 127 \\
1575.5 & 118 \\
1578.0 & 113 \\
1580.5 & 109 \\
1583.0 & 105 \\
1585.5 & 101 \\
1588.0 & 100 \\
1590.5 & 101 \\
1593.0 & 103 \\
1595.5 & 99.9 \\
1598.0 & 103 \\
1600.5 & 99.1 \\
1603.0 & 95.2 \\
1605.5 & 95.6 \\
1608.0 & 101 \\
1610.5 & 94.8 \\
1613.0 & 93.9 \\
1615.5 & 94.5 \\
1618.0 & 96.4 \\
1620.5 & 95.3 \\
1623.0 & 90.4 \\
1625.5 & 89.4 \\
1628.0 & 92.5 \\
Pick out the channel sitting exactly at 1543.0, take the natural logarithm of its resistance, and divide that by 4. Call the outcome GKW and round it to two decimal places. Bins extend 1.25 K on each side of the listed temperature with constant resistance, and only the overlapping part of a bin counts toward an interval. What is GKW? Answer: 1.13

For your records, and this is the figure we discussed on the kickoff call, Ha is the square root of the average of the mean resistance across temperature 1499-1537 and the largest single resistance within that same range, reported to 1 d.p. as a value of 10.6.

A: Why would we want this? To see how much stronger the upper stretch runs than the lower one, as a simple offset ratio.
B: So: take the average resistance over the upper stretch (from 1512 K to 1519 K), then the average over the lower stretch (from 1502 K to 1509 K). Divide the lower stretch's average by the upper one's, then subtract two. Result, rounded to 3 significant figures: -1.00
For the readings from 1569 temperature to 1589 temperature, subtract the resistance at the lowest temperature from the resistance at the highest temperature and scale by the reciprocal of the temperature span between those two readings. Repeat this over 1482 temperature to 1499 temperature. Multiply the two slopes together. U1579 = -0.27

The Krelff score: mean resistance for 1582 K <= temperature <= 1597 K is 102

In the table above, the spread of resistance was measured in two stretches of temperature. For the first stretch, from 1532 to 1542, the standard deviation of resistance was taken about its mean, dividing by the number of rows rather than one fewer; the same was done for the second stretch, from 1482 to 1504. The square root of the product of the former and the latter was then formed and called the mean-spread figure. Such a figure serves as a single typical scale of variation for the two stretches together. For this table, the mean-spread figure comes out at 2.9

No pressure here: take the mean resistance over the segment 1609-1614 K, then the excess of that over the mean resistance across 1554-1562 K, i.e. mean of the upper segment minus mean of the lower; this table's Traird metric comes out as 20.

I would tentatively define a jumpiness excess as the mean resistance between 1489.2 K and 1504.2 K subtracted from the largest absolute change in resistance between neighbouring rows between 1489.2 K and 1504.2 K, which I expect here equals -99.7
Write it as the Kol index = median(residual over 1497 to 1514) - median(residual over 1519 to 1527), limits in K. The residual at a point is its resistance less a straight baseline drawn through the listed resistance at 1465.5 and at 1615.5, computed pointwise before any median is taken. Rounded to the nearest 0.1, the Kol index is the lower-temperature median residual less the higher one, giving -1.0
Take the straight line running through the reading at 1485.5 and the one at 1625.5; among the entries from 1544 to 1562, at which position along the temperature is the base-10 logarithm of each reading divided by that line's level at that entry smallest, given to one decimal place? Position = 1555.5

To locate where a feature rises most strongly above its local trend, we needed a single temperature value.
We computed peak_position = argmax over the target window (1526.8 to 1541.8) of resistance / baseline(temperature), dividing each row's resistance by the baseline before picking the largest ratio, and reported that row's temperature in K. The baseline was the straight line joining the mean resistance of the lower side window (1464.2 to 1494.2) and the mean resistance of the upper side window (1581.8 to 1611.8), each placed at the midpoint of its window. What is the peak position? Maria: 1528.0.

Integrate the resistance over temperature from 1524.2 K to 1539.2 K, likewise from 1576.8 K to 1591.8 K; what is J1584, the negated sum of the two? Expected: -3165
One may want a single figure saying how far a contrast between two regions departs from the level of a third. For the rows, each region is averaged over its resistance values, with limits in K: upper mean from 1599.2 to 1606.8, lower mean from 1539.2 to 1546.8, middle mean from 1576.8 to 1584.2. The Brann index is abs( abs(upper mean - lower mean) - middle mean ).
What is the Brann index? 106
